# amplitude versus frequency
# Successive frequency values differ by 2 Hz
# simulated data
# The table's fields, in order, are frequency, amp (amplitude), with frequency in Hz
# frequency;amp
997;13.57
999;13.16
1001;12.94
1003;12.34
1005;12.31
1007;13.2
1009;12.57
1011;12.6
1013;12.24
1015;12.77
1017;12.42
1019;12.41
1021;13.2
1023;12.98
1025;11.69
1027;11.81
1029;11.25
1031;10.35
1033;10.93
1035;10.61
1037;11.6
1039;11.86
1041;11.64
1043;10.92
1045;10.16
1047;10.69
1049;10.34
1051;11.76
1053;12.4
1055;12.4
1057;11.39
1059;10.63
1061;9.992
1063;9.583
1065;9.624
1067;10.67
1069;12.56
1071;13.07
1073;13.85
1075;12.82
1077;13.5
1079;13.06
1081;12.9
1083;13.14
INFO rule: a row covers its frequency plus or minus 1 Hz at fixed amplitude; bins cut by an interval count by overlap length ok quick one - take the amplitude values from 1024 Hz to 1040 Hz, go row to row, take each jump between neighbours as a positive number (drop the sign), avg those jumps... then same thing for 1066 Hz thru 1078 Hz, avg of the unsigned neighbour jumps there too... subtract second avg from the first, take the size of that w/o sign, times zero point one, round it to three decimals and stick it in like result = 0.045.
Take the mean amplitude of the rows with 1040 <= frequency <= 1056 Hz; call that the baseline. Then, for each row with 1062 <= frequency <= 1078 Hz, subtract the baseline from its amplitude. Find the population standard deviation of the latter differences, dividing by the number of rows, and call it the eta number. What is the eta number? 1.6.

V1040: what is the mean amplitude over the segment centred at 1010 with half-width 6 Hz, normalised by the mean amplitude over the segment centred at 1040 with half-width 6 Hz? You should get 1.13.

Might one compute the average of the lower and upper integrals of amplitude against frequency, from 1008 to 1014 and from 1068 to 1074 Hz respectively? 76.9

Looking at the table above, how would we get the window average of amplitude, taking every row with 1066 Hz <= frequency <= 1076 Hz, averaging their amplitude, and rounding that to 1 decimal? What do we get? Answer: 12.6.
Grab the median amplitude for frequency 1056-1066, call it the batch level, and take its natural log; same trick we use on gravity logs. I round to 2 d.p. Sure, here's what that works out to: 2.30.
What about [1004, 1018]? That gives 2.53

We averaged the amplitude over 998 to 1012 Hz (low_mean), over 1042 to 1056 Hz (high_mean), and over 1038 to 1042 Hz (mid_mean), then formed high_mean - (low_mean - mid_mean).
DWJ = 10.3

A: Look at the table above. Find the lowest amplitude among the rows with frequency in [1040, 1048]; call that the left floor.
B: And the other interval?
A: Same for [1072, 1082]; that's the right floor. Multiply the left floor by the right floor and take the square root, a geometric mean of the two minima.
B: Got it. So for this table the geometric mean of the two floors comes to 11.4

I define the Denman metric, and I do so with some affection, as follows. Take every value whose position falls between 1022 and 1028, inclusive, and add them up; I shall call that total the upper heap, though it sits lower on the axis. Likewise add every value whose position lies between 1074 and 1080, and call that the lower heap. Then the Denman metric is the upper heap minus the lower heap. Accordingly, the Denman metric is -2.9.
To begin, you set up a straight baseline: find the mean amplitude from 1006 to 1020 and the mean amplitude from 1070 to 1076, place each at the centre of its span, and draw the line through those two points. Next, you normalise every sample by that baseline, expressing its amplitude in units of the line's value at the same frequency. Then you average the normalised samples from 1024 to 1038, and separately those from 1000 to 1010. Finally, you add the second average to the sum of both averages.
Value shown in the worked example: 2.90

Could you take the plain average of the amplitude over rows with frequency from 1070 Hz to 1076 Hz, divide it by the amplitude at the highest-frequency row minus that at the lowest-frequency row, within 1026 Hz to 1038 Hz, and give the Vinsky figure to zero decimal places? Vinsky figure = -63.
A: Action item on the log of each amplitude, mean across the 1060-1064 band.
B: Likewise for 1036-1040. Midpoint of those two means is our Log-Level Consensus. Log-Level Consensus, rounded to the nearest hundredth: 1.03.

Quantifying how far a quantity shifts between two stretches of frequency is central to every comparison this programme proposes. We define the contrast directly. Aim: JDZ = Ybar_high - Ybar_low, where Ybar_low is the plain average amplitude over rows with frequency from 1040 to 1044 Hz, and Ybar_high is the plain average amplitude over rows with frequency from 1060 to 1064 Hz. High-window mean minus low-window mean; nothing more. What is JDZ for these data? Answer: -1.49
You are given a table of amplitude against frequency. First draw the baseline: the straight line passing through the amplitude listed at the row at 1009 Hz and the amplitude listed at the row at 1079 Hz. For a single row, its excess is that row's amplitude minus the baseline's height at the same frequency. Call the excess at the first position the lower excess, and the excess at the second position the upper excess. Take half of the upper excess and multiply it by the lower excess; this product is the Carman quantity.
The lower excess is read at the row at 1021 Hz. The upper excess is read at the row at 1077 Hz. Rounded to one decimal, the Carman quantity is 0.1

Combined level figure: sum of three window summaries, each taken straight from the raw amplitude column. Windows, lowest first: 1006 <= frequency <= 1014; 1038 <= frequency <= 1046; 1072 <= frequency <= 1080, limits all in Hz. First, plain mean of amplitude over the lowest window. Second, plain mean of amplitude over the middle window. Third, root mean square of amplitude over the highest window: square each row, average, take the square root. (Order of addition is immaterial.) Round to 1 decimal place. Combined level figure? 37.1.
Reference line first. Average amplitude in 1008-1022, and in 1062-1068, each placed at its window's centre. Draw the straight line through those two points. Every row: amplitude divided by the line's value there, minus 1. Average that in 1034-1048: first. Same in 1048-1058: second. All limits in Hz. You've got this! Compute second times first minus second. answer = -0.10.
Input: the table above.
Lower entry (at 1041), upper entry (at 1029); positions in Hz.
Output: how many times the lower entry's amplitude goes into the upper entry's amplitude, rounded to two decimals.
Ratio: 0.97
